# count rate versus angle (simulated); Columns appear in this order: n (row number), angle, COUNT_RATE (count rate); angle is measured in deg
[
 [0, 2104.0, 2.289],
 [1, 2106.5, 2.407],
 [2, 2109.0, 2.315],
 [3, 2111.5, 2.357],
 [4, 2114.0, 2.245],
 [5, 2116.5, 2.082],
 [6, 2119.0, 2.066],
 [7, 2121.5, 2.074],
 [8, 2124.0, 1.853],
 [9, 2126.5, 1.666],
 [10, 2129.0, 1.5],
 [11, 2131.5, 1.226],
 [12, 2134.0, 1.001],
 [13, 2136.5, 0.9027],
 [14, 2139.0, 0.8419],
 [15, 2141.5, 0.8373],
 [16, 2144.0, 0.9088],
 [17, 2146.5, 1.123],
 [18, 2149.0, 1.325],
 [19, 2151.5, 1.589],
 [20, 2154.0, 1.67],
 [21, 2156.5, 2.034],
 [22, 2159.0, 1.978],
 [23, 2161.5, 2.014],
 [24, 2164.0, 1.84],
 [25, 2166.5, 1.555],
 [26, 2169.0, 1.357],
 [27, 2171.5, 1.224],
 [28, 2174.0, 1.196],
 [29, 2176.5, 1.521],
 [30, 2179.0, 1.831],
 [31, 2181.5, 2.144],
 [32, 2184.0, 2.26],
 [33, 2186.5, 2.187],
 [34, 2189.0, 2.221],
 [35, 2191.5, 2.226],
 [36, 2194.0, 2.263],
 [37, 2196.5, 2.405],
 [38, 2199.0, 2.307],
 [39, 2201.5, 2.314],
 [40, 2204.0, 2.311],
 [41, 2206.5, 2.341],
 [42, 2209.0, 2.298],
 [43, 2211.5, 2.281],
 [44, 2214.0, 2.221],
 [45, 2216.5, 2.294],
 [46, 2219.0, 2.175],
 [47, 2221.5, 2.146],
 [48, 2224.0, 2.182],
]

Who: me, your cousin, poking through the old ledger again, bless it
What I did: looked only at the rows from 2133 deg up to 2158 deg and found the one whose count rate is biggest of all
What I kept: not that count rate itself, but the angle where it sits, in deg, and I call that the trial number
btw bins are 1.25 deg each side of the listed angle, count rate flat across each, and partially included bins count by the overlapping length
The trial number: 2156.5 deg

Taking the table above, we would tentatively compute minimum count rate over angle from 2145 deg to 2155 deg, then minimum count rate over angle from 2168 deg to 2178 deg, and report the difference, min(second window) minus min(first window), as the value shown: 0.1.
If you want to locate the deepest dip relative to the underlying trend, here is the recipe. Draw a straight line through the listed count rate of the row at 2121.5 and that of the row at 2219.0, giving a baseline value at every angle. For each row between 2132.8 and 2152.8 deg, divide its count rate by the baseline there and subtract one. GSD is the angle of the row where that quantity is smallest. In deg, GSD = 2141.5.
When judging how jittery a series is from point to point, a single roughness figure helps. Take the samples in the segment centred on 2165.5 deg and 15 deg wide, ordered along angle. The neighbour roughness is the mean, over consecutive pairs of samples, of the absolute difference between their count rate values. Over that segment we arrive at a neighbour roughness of 0.17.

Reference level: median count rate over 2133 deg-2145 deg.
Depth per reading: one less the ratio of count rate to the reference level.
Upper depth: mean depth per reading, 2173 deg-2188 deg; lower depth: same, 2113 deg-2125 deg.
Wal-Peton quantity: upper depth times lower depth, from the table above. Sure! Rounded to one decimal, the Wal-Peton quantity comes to 1.4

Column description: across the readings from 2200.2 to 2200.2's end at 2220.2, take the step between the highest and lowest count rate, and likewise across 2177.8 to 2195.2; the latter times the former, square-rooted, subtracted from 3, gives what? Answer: 2.73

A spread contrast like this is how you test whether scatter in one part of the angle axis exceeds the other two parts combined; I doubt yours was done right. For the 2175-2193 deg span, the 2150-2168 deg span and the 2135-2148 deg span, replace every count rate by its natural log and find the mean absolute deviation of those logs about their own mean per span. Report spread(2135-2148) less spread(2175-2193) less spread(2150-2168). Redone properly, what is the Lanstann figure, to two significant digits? -0.13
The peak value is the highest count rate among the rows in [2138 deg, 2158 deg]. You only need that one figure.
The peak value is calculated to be 2.034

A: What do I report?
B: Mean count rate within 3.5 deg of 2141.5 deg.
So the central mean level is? 0.86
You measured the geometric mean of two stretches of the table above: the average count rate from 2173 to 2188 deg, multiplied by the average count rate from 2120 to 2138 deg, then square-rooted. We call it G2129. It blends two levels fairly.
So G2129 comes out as 1.65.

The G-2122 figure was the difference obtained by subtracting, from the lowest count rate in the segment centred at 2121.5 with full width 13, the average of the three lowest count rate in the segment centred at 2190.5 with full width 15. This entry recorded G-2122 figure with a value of -0.5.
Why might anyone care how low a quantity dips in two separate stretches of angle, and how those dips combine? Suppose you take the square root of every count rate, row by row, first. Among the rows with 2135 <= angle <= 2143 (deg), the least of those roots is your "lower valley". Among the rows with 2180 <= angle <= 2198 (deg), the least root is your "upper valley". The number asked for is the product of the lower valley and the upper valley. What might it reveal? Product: 1.3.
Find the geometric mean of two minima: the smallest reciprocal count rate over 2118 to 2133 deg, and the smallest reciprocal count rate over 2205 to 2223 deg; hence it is 0.45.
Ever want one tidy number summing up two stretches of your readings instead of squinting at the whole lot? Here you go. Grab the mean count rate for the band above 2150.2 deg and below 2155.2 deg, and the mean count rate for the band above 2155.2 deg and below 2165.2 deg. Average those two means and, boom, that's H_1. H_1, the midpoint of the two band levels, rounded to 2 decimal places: 1.80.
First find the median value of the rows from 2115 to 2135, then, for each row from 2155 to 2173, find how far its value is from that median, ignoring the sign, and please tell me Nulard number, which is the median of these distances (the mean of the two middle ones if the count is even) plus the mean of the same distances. 0.54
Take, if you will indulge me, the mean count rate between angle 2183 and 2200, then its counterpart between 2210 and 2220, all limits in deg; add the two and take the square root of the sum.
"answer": 2.12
